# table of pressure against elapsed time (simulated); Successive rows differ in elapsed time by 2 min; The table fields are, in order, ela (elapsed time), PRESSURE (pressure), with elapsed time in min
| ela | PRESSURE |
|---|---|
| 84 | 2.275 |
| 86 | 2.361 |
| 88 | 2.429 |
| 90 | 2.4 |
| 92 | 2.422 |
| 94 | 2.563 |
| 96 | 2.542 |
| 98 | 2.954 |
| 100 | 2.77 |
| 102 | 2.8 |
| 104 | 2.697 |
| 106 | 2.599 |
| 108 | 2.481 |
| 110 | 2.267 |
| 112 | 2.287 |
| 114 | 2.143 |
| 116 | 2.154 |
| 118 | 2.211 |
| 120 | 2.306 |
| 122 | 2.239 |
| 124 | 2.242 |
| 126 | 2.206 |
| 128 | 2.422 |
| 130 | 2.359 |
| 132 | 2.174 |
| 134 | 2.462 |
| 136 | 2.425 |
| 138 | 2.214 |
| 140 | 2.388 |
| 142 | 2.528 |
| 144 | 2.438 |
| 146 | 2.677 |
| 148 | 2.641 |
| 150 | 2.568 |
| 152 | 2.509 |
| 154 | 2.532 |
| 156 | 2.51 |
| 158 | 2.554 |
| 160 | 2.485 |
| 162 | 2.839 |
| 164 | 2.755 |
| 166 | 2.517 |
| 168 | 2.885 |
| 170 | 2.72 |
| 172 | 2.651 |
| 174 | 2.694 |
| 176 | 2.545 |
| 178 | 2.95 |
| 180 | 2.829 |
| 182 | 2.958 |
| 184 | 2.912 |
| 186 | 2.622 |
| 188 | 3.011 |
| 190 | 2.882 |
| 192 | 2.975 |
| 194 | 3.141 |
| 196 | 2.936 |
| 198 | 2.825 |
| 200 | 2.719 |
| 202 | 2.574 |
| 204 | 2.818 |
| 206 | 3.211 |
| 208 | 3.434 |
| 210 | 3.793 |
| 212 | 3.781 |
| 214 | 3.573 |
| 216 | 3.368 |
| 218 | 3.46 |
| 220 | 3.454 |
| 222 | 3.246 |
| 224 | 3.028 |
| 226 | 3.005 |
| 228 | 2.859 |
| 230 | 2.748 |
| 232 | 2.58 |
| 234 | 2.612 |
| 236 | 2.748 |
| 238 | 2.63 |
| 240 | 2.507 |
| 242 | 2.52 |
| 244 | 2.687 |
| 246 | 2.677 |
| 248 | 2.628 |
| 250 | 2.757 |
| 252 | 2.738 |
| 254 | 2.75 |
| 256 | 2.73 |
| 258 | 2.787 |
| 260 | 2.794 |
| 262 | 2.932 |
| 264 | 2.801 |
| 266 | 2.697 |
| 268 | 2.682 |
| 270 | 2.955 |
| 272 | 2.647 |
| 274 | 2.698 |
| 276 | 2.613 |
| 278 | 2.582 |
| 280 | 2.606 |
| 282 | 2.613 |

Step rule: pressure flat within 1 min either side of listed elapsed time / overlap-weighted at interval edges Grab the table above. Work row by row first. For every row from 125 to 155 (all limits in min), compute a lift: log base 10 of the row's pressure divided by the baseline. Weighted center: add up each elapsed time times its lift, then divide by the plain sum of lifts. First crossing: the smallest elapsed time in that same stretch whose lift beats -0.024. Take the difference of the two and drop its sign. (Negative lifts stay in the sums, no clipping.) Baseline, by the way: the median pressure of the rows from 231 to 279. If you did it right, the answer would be 9.6 min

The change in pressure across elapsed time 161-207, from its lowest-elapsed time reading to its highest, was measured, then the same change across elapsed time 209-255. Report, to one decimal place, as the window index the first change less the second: 1.4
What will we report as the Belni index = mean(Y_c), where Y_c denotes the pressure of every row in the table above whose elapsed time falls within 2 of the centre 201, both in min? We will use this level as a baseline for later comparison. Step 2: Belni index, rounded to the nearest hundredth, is 2.65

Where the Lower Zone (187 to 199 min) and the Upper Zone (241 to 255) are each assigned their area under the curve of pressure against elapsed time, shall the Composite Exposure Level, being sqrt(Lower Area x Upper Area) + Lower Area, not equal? 72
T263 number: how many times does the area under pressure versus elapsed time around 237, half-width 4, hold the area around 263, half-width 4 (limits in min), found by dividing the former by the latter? 0.94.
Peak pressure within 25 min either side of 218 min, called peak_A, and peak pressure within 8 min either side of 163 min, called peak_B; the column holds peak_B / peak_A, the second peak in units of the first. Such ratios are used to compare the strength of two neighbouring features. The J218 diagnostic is 0.76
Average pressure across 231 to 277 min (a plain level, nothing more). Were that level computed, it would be 2.7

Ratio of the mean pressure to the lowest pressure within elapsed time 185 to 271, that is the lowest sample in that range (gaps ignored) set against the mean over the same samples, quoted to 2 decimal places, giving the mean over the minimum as 1.17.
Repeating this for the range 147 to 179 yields 1.07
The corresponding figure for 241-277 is 1.08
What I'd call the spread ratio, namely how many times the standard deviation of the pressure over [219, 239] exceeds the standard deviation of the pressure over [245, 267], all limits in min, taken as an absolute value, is 3.7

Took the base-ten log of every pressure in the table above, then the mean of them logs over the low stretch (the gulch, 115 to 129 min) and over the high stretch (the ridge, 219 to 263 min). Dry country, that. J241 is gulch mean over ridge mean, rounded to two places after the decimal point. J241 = 0.79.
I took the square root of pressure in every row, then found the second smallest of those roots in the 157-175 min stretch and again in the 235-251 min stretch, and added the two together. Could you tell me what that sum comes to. 3.17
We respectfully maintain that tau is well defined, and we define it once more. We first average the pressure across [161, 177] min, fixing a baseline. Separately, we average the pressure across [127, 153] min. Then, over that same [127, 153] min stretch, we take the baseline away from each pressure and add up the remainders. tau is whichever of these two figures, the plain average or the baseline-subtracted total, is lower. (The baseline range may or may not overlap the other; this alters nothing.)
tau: -3.3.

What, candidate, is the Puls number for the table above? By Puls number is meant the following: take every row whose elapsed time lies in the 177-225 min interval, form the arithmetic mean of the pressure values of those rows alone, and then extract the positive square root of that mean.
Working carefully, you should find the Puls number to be 1.76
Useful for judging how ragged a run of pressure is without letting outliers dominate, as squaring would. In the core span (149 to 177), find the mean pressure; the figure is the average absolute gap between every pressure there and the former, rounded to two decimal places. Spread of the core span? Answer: 0.11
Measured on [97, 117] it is 0.25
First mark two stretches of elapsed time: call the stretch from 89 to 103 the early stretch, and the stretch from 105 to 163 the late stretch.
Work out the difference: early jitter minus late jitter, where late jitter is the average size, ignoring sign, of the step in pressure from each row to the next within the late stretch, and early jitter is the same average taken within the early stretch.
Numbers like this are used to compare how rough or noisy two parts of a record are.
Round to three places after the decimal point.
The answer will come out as 0.025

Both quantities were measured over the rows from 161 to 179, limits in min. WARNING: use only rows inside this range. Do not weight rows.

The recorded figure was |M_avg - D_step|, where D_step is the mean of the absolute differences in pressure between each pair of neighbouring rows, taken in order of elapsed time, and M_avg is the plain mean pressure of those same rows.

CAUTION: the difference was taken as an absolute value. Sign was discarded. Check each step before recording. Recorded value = 2.54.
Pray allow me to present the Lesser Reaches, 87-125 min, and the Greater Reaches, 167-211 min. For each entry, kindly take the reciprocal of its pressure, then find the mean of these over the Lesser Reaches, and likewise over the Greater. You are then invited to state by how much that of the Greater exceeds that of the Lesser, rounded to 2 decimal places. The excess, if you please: -0.07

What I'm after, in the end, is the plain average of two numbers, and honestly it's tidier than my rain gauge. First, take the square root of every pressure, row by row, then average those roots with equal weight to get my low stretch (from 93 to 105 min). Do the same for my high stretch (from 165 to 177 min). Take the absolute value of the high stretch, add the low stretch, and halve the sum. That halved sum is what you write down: 1.64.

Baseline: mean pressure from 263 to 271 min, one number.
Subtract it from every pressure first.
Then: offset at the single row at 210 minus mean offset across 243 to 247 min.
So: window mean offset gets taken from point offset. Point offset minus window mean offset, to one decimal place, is 1.1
